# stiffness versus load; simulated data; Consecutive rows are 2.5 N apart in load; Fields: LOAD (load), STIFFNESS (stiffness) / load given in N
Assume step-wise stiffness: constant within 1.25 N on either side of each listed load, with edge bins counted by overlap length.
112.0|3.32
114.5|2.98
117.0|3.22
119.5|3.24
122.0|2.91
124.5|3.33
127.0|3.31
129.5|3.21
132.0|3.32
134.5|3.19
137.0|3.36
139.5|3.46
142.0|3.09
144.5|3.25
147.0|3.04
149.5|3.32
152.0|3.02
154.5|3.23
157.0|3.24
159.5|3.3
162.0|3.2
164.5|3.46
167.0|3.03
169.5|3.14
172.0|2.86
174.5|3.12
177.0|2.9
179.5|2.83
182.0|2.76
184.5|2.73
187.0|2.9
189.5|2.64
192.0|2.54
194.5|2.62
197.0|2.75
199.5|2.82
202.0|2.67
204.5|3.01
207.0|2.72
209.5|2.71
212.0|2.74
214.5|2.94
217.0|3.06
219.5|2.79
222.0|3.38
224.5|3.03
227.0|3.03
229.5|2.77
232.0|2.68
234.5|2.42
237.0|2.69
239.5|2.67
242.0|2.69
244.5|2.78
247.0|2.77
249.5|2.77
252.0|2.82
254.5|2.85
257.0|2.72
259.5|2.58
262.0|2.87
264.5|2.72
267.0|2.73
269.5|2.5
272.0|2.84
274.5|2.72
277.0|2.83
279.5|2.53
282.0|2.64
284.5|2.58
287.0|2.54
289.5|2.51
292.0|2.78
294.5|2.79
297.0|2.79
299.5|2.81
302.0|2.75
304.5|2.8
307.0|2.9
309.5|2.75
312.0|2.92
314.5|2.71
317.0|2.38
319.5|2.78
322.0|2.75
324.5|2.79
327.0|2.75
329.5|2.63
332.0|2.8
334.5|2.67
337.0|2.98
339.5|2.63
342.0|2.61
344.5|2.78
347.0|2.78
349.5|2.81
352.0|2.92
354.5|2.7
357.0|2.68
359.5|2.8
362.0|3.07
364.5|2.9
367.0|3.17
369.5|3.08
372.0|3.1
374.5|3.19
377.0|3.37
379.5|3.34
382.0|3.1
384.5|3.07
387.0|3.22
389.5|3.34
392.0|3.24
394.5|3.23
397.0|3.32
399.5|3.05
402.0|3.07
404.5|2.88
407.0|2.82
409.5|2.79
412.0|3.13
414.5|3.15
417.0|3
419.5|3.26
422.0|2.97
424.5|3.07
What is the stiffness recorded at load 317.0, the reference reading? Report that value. 2.38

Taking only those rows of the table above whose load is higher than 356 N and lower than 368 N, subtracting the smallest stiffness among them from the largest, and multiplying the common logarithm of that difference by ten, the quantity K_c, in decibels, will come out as -3.10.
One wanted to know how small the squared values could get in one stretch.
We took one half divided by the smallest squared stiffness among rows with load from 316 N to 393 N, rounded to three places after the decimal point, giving 0.088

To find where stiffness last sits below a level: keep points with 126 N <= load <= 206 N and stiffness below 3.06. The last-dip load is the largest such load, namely 204.5 N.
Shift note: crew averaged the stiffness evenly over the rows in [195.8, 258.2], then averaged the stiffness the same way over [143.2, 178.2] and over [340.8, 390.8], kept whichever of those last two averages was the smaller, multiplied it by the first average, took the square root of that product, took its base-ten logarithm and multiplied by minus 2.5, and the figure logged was -1.16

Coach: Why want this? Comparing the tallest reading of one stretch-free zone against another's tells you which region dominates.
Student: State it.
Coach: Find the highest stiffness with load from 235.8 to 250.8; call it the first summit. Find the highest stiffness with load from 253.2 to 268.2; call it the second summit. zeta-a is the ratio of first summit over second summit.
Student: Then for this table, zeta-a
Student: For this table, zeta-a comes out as 0.97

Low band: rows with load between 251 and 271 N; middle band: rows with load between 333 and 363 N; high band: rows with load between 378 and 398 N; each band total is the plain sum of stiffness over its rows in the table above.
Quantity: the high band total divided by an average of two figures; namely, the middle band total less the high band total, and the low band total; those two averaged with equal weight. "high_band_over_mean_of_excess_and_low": 1.8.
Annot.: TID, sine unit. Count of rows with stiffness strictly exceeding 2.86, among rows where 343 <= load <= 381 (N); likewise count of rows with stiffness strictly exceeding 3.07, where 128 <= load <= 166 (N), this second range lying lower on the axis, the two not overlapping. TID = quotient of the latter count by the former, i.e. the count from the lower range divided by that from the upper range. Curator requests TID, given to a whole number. 1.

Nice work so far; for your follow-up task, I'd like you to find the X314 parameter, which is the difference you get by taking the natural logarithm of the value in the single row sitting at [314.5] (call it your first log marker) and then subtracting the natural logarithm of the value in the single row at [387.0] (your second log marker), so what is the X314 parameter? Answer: -0.17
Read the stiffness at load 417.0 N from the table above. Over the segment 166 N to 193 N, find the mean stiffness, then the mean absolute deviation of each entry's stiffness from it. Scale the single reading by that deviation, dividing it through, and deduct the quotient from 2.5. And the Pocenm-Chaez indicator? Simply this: -18.2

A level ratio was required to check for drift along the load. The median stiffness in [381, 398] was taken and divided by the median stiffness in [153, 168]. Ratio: 1.00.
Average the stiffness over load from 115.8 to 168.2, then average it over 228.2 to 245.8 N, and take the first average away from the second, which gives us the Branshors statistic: -0.55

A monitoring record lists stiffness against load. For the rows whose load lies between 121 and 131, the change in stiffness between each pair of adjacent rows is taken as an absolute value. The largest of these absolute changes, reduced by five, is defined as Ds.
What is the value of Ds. -4.58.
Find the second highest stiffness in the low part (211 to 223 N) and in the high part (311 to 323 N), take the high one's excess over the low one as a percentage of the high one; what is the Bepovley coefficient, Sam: -10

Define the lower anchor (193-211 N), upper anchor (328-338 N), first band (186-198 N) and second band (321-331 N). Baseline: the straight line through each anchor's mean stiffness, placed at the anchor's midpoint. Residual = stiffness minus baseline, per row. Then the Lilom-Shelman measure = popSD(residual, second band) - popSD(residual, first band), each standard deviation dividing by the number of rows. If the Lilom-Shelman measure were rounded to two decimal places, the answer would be -0.06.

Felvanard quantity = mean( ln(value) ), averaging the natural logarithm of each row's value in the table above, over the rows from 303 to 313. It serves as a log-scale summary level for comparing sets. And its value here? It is 1.04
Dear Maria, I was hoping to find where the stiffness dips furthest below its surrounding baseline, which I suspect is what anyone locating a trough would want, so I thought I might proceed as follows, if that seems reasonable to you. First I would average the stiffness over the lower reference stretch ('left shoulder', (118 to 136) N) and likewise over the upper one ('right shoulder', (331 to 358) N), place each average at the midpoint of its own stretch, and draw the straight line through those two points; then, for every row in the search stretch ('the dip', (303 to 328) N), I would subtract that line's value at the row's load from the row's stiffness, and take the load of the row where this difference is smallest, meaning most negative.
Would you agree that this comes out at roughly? 317.0 N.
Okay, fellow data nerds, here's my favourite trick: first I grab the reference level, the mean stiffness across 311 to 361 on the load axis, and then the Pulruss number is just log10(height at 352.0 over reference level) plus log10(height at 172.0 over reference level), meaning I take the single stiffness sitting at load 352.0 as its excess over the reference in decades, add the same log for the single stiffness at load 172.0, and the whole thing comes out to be 0.045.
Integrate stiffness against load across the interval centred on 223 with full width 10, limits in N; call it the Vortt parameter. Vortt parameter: 30.6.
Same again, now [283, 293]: 26.0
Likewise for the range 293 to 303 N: 27.9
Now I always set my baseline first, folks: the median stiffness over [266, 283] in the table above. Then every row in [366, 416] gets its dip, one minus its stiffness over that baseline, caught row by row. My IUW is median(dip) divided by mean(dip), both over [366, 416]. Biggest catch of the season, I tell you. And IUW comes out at 1.0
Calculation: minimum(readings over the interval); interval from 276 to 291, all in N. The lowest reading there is 2.51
